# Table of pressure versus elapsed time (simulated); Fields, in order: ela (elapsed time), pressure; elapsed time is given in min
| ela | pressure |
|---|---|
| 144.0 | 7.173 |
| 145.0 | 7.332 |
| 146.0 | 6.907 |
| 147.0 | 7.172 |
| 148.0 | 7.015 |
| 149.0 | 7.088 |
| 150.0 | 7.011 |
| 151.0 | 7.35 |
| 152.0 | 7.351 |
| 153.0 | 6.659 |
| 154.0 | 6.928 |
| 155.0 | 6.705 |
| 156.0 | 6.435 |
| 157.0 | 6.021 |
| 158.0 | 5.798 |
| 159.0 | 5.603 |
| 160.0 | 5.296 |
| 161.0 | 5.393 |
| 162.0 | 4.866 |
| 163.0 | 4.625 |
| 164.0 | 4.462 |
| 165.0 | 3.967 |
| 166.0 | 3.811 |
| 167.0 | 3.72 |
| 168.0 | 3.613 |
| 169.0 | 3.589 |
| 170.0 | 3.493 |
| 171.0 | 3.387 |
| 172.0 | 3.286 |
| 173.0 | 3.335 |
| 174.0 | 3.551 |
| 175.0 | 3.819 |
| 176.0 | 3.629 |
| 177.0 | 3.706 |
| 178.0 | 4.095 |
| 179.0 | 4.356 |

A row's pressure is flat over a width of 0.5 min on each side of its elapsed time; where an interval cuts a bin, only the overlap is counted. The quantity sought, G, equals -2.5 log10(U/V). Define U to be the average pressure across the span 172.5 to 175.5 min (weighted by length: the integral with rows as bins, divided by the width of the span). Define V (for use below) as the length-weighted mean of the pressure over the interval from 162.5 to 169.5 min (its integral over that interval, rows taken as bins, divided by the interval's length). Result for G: 0.1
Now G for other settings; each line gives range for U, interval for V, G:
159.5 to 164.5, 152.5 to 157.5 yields 0.3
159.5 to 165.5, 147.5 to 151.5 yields 0.4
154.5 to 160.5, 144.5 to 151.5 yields 0.2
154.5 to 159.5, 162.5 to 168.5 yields -0.5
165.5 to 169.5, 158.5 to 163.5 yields 0.4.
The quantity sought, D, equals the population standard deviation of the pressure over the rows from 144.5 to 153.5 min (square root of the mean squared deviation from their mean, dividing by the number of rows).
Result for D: 0.2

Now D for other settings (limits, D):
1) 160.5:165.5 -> 0.5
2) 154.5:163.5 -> 0.6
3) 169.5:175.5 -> 0.2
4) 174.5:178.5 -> 0.2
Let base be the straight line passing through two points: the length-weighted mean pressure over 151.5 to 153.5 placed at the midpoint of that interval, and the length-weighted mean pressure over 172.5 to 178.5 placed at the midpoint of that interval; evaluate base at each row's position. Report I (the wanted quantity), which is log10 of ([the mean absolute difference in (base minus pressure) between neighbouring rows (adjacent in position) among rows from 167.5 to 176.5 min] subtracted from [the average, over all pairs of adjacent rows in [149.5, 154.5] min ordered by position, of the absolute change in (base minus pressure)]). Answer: -0.62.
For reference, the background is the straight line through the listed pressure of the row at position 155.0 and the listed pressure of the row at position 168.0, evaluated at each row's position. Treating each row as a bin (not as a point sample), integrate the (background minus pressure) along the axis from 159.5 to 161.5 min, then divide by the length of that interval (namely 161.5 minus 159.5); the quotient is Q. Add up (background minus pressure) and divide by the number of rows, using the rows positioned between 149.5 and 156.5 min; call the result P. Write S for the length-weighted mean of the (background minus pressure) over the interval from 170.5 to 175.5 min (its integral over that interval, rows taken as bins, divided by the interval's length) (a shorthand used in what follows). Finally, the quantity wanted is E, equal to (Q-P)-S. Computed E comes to 0.8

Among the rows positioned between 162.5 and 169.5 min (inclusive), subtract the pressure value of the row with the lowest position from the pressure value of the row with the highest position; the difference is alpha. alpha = -1.0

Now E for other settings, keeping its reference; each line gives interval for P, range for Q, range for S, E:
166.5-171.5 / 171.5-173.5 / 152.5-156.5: -0.7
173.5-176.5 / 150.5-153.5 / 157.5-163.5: 1.9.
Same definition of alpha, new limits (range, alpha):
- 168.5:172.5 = -0.3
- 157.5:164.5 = -1.3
